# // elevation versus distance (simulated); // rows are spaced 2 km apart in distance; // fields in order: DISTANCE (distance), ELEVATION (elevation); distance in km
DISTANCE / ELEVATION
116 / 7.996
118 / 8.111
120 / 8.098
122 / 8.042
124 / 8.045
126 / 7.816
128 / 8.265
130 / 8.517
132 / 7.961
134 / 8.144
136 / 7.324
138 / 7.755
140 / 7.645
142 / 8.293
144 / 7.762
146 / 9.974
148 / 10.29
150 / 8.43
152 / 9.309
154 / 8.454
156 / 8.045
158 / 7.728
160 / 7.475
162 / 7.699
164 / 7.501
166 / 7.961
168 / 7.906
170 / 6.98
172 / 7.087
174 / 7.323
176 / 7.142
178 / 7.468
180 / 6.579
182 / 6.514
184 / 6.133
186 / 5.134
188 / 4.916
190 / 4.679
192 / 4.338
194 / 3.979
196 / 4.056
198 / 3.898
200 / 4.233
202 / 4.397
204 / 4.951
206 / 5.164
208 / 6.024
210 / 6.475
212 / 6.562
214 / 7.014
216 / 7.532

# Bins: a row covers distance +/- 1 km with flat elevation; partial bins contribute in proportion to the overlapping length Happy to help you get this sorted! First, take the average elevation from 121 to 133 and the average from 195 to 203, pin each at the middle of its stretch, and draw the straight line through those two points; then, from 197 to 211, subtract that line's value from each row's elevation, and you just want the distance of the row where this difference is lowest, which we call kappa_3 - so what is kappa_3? 198 km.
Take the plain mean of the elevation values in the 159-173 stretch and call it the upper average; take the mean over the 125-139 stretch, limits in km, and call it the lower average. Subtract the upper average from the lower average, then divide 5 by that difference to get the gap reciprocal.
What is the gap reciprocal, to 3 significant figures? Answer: 11.0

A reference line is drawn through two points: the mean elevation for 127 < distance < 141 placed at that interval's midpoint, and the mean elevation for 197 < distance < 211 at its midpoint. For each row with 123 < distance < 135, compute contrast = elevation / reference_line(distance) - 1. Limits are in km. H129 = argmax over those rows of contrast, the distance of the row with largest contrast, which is 130 km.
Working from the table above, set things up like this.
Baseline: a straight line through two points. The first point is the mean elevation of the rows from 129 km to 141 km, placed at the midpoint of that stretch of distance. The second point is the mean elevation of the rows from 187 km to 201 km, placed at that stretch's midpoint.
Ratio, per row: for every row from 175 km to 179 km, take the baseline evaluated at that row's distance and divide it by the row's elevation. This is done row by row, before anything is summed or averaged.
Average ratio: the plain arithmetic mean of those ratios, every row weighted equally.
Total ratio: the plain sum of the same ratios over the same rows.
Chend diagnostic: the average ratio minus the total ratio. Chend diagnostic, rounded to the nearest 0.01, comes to -0.73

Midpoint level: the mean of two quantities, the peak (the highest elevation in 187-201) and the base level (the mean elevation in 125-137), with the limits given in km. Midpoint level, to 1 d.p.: 6.5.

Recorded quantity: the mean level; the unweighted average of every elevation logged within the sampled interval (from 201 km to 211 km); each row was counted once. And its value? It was 5.4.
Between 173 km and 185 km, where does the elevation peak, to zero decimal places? 178 km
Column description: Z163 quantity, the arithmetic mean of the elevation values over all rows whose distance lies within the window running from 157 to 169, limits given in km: 7.71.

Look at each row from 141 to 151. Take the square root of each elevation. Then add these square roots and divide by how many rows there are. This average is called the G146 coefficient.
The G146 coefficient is 2.99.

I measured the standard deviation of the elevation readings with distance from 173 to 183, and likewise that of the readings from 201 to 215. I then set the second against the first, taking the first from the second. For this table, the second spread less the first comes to 0.5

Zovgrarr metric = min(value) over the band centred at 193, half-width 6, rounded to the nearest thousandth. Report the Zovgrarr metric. 3.898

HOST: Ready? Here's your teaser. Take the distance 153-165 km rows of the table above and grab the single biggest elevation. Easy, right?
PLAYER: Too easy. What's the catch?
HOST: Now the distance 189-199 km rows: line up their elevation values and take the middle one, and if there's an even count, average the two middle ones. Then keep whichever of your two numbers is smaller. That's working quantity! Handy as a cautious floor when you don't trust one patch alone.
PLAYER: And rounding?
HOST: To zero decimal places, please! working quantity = 4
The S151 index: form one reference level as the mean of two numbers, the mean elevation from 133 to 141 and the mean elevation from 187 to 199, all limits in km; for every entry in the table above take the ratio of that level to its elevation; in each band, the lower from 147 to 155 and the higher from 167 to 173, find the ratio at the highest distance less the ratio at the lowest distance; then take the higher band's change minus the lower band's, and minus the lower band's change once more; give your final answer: -0.17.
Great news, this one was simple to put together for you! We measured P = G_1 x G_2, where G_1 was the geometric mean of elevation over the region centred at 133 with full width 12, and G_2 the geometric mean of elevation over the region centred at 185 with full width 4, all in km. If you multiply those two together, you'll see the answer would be 45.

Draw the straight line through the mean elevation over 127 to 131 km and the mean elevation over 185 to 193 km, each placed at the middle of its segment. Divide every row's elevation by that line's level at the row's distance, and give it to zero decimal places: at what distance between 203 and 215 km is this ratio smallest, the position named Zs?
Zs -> 204 km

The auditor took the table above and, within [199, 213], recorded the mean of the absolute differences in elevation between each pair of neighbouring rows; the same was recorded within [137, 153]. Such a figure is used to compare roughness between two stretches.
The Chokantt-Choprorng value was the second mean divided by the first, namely 2.4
